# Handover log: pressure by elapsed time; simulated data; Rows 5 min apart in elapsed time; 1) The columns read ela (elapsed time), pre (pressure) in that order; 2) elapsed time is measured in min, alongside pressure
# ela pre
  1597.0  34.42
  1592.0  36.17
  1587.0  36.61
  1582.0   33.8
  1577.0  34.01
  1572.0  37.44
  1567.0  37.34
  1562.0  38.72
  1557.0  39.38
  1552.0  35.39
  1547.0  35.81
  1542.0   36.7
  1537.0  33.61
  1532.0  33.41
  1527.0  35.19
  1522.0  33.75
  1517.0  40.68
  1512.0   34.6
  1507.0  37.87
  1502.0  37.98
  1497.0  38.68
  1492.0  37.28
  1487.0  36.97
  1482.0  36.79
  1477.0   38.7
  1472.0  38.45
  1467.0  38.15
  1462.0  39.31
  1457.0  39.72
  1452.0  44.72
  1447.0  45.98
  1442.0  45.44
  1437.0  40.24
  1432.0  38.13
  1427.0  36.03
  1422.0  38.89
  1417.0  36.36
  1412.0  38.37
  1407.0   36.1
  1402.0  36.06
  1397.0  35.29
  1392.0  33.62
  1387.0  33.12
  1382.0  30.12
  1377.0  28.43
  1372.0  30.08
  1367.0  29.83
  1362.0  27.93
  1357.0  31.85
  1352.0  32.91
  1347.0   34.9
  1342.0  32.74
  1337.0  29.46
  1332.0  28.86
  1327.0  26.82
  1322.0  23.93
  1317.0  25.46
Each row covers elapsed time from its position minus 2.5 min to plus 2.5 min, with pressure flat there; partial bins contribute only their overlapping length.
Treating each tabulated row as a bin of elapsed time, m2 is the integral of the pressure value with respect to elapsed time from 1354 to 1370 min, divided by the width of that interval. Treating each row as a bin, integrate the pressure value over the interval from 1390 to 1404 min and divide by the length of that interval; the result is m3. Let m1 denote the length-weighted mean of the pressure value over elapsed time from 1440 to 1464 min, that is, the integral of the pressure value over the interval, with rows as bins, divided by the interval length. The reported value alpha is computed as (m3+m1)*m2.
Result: 2340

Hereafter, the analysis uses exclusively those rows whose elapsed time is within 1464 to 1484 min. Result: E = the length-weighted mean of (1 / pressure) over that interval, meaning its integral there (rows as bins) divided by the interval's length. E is 0.0263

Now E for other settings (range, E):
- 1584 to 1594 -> 0.0276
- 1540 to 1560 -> 0.0272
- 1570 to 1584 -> 0.0286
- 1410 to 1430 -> 0.0268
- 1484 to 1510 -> 0.0266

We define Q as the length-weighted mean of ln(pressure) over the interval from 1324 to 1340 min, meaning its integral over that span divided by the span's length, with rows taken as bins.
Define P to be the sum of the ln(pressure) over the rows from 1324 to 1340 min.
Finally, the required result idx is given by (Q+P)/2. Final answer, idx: 6.69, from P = 10.0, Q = 3.34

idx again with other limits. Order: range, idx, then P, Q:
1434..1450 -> 7.56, 11.3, 3.78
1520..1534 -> 7.06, 10.6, 3.53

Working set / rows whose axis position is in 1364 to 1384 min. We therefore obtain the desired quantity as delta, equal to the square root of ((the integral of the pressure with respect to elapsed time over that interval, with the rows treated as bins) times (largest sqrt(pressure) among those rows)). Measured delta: 57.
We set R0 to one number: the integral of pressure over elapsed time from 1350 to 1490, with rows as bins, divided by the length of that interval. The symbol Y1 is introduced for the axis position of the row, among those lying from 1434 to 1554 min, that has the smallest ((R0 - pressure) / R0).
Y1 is 1447.0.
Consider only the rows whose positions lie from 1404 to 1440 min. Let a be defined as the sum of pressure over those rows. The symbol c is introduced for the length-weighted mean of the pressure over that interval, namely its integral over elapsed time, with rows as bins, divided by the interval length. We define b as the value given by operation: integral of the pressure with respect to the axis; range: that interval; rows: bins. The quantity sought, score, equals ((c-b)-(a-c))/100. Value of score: -15.5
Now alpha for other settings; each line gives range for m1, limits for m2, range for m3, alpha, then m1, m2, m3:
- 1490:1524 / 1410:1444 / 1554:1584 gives 2889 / 37.3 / 39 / 36.8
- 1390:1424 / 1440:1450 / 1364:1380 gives 3006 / 36.4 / 46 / 29.4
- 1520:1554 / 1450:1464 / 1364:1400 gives 2734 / 34.8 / 41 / 31.5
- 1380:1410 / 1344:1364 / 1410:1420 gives 2292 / 34.2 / 32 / 37.4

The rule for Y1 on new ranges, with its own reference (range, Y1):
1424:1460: 1447.0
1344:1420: 1412.0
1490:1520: 1517.0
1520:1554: 1542.0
